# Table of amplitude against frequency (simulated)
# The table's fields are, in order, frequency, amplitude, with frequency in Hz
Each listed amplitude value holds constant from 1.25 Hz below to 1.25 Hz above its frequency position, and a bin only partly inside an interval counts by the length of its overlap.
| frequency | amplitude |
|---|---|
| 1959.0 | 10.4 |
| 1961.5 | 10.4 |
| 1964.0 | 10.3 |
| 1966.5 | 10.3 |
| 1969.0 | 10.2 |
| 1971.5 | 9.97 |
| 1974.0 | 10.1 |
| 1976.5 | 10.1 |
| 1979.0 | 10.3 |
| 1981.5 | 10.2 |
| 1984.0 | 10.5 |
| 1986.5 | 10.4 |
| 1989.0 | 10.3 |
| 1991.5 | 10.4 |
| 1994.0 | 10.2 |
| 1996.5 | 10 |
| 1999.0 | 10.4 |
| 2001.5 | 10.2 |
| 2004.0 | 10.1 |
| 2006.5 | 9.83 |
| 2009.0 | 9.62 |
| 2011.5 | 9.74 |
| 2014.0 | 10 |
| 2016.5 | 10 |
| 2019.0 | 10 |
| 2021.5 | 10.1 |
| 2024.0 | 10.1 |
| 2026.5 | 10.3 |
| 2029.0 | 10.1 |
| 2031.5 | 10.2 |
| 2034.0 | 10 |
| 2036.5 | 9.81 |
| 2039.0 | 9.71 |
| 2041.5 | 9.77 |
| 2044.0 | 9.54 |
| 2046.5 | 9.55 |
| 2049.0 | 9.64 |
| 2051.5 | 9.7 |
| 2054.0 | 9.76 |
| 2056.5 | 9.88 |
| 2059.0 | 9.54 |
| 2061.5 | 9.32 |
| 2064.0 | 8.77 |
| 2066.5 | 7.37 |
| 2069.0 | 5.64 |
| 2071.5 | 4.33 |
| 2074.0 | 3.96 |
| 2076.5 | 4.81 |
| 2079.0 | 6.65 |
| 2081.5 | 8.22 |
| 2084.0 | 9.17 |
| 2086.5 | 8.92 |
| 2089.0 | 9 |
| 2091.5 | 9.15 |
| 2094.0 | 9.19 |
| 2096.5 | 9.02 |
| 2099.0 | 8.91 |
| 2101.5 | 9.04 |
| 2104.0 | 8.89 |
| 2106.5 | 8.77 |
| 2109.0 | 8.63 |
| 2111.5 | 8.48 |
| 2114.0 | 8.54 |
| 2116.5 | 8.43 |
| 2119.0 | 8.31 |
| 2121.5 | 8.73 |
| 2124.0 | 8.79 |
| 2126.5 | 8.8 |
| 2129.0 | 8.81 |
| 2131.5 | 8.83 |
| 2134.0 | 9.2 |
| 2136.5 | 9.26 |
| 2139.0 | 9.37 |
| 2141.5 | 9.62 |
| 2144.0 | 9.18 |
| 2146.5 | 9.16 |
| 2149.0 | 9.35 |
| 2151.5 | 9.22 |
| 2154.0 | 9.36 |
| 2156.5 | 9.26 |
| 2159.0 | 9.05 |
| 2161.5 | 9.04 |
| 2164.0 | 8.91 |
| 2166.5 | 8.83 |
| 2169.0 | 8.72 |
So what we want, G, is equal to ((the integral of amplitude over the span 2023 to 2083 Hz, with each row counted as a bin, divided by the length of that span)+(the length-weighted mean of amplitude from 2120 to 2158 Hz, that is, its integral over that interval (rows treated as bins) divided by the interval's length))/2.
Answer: 8.9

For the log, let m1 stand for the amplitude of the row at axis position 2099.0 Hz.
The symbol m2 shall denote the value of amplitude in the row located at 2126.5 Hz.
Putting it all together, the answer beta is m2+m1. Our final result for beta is 17.7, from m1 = 8.91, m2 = 8.8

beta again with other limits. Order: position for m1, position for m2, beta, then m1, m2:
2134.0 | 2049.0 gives 18.8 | 9.2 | 9.64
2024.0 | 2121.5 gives 18.8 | 10.1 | 8.73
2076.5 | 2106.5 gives 13.6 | 4.81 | 8.77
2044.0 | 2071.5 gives 13.9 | 9.54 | 4.33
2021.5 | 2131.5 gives 18.9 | 10.1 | 8.83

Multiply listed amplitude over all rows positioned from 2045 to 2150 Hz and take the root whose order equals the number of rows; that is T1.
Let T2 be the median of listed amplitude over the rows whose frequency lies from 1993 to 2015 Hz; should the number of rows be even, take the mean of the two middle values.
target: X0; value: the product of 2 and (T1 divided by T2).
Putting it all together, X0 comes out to 1.68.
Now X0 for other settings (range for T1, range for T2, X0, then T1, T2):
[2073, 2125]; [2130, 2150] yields 1.76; 8.1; 9.2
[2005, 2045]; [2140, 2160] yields 2.15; 9.9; 9.2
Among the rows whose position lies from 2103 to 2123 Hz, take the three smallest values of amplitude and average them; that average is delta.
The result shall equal 8.4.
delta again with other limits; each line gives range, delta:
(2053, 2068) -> 8.5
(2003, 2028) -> 9.7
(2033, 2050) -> 9.6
